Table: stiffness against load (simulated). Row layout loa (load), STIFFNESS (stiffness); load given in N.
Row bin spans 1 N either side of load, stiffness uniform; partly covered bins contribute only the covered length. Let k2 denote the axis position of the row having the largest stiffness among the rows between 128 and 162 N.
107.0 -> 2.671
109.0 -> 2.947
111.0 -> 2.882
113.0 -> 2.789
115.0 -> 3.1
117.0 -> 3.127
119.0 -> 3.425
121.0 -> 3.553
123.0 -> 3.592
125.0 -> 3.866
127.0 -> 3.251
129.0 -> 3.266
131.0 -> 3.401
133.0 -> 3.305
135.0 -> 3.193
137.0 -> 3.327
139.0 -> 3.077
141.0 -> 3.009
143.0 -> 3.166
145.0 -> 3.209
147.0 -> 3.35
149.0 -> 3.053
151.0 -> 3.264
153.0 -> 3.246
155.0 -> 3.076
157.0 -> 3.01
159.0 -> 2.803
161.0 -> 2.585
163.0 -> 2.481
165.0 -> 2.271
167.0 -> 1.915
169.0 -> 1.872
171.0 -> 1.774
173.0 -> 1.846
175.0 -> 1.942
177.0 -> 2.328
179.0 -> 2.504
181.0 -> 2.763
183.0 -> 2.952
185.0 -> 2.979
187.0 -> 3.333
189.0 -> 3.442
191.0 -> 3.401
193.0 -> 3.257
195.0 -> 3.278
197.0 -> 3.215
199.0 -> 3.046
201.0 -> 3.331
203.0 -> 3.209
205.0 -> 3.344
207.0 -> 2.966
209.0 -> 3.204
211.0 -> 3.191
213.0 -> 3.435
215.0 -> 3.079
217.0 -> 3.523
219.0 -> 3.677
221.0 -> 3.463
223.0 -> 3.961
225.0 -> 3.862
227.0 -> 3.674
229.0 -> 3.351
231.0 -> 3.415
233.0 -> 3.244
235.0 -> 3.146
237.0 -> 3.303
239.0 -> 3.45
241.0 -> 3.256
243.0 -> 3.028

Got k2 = 131.0 N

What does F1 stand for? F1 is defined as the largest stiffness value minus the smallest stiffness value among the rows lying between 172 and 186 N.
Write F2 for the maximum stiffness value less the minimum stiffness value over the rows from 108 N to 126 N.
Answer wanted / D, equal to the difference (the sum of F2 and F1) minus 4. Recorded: -1.79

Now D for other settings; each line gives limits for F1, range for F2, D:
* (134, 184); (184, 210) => -1.95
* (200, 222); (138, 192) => -1.62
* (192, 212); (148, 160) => -3.16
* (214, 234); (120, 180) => -1.03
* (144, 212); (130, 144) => -1.94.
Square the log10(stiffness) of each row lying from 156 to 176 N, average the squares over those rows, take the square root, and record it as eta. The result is 0.35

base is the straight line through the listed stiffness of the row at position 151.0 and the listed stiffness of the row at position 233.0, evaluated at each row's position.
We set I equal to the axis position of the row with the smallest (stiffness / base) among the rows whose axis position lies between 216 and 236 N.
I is 235.0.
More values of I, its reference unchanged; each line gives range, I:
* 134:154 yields 141.0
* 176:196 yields 177.0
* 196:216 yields 207.0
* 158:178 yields 171.0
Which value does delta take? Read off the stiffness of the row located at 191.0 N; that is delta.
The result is 3.401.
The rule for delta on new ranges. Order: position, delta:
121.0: 3.553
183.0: 2.952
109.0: 2.947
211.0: 3.191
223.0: 3.961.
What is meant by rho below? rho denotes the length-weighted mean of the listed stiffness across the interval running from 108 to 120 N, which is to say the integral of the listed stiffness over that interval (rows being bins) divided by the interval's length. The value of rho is 3.0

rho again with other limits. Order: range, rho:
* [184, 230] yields 3.4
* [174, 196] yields 2.9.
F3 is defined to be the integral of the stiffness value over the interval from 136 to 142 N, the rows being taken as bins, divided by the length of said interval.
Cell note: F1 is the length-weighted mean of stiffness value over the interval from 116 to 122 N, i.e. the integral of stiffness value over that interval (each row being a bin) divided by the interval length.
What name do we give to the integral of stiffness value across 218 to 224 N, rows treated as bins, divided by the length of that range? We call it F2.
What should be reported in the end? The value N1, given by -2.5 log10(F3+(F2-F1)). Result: -1.35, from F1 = 3.37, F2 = 3.70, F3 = 3.14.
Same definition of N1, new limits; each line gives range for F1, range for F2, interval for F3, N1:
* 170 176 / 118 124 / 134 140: -1.72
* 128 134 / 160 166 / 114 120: -0.92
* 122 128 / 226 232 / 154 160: -1.15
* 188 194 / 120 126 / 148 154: -1.36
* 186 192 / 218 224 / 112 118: -1.30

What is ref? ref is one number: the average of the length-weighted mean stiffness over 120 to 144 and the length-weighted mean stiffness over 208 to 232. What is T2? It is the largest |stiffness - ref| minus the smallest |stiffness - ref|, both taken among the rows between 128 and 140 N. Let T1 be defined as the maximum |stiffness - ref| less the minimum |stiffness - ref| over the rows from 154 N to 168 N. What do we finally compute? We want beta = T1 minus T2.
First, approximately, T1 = 1.2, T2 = 0.32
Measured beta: 0.84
